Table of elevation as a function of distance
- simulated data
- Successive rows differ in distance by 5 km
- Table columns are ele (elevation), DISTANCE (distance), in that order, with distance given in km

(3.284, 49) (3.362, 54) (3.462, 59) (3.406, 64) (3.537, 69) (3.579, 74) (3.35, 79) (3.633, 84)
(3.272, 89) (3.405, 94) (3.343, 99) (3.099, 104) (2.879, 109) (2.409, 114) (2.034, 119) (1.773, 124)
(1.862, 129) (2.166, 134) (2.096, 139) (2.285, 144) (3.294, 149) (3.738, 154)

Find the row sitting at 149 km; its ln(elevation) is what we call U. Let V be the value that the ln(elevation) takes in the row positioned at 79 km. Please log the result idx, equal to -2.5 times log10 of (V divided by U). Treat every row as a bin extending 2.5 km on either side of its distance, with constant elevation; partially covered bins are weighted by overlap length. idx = 0.0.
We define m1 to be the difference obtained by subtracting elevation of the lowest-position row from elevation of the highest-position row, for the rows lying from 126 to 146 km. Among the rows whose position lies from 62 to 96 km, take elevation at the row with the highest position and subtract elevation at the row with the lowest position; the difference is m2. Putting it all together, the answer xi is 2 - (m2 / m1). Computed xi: 2.00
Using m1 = 0.4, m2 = 0.00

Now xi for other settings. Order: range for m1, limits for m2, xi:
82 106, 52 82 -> 1.98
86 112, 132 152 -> 4.87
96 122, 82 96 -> 1.83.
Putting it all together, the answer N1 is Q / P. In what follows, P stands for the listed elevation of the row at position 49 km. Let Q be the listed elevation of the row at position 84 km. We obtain 1.11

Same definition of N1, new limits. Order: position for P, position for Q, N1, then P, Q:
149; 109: 0.87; 3.294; 2.879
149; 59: 1.05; 3.294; 3.462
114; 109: 1.20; 2.409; 2.879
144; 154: 1.64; 2.285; 3.738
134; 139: 0.97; 2.166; 2.096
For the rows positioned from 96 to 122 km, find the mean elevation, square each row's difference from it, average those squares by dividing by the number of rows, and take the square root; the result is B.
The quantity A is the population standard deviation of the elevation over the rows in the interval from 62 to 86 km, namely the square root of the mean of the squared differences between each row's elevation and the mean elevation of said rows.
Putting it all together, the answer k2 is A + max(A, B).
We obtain 0.58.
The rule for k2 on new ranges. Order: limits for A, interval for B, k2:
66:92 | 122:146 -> 0.33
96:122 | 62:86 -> 0.95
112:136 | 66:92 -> 0.45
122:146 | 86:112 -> 0.38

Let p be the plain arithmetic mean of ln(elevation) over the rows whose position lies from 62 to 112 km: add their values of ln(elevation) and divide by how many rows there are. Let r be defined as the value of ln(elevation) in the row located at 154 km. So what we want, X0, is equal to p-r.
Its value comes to -0.1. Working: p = 1.2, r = 1.32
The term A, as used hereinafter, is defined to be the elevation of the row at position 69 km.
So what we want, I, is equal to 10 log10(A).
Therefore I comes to 5.5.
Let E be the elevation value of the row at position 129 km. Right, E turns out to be 1.862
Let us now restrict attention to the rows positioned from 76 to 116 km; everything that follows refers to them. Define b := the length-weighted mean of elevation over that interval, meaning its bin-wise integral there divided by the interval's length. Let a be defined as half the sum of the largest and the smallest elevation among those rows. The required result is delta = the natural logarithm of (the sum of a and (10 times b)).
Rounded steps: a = 3.0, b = 3.2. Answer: 3.55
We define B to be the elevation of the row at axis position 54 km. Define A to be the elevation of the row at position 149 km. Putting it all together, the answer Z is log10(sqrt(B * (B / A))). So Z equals 0.27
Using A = 3.294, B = 3.362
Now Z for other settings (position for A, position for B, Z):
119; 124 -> 0.09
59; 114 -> 0.11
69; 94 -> 0.26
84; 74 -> 0.27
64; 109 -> 0.19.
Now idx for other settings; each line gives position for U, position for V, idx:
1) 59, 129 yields 0.8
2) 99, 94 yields 0.0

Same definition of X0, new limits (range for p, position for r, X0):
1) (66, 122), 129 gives 0.5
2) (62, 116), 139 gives 0.4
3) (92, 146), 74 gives -0.4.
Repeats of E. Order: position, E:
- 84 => 3.633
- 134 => 2.166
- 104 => 3.099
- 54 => 3.362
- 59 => 3.462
